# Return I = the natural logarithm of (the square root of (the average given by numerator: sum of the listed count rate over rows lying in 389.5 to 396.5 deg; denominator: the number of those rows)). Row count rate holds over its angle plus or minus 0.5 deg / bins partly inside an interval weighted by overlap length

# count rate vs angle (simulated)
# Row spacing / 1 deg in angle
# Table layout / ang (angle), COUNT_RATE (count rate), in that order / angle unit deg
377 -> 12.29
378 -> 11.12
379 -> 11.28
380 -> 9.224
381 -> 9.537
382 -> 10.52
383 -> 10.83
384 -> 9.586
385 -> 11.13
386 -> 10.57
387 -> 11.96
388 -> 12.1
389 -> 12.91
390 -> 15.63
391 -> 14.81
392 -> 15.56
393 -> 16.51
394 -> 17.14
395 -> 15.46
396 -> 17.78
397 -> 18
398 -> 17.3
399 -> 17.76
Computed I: 1.39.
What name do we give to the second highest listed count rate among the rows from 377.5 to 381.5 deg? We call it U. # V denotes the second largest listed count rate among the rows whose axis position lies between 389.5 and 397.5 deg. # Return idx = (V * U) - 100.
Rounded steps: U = 11.12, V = 17.78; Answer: 98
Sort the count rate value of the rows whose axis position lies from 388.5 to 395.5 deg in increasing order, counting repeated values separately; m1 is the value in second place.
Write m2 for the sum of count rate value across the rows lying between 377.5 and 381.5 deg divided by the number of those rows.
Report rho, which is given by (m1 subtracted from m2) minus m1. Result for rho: -19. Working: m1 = 14.81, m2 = 10.3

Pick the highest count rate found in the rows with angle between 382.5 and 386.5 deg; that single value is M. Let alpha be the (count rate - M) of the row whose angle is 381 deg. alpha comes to -1.6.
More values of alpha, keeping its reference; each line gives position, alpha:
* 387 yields 0.8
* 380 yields -1.9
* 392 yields 4.4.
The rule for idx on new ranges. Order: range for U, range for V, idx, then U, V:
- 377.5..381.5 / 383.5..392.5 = 73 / 11.12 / 15.56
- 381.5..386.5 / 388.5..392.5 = 69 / 10.83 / 15.56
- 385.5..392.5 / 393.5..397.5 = 177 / 15.56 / 17.78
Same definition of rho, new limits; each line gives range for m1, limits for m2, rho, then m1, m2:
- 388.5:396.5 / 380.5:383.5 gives -19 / 14.81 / 10.3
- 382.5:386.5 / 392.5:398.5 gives -4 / 10.57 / 17.0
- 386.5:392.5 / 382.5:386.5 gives -14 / 12.1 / 10.5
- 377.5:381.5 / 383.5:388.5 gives -8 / 9.537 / 11.1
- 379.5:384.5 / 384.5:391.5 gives -6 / 9.537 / 12.7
